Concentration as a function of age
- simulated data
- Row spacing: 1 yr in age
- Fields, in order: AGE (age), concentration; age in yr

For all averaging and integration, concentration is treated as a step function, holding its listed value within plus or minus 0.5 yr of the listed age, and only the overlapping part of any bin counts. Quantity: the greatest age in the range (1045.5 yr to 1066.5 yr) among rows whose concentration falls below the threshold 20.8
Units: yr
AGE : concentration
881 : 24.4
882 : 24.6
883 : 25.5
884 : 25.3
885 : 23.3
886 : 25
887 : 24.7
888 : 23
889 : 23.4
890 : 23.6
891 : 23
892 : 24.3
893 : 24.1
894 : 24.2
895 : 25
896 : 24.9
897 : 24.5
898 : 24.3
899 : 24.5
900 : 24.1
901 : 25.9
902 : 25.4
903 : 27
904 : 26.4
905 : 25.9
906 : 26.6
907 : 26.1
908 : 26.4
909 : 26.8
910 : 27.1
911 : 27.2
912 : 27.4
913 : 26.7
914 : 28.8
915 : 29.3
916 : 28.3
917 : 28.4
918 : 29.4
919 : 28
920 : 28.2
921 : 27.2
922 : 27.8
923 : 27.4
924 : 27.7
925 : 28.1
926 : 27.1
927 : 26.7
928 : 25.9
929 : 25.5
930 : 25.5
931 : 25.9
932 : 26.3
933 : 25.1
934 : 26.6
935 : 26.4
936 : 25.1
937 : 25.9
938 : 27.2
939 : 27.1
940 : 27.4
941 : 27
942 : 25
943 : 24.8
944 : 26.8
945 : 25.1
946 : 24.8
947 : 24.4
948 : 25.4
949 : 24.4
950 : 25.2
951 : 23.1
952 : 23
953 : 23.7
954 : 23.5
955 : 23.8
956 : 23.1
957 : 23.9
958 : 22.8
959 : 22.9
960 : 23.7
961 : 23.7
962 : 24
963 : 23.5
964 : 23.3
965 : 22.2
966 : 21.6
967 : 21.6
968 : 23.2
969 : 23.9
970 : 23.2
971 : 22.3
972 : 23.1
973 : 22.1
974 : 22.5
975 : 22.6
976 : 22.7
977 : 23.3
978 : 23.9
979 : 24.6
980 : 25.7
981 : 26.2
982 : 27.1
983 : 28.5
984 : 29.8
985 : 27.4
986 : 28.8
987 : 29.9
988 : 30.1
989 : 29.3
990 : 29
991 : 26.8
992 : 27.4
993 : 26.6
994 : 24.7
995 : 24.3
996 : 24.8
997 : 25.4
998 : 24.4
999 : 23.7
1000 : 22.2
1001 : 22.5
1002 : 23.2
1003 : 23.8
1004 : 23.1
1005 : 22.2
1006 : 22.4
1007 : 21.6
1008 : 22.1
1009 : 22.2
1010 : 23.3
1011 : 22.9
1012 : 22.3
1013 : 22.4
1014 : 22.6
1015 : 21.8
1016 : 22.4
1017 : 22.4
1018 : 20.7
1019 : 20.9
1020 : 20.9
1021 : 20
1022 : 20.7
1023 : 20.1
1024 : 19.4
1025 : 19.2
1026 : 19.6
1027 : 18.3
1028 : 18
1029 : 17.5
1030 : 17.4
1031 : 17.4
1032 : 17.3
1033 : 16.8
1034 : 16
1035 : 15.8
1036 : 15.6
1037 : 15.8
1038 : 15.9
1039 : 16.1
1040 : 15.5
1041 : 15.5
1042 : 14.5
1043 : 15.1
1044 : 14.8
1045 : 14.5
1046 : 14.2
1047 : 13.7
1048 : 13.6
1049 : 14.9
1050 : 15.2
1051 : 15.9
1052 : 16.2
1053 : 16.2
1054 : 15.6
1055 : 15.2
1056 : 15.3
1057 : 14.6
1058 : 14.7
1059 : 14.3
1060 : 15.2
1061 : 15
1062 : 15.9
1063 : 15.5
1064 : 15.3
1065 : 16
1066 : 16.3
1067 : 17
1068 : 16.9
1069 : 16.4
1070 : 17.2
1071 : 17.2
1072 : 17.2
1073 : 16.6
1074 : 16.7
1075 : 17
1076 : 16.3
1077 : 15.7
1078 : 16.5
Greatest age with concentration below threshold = 1066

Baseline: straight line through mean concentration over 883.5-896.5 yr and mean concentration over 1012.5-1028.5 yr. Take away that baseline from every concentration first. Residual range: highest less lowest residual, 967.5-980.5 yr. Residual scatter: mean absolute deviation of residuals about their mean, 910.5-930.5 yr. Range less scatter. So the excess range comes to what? 3.0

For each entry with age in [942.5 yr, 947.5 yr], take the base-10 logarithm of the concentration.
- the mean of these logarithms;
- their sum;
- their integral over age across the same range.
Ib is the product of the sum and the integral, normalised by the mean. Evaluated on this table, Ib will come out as 35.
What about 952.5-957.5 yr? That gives 34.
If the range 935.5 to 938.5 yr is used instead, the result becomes 13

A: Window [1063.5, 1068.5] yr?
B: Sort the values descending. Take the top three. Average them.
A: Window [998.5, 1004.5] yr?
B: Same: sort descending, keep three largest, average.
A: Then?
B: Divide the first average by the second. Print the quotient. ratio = 0.7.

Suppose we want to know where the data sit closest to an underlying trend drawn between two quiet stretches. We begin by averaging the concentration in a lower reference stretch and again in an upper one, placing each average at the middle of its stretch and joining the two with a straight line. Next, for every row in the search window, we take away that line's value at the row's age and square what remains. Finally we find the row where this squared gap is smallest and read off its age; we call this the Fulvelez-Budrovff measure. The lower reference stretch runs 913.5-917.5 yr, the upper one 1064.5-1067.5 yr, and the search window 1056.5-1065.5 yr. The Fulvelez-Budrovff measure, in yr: 1065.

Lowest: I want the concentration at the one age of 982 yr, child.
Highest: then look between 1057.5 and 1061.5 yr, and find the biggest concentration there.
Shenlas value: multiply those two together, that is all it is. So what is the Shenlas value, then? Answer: 412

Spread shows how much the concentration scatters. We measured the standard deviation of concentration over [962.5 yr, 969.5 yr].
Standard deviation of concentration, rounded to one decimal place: 0.9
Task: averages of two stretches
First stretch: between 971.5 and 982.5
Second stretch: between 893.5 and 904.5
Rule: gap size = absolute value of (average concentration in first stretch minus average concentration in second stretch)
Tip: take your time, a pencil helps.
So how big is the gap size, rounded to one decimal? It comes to 1.1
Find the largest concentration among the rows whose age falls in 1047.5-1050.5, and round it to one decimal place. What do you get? 15.2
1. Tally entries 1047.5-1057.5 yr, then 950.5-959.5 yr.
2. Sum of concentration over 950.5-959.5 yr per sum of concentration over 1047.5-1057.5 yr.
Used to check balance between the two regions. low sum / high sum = 1.37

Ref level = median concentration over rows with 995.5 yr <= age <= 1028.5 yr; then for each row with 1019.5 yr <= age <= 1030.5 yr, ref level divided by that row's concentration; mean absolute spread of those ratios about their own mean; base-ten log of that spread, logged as -1.20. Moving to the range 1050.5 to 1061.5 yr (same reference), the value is -1.33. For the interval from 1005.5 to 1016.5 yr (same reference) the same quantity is -1.83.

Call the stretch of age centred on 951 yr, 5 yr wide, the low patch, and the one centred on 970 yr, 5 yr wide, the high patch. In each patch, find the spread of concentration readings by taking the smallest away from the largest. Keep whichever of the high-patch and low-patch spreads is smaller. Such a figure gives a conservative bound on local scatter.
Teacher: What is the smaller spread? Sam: 1.60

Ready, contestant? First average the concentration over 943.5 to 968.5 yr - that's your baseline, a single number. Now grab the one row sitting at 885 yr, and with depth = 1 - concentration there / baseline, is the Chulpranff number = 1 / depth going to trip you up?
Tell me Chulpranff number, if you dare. 58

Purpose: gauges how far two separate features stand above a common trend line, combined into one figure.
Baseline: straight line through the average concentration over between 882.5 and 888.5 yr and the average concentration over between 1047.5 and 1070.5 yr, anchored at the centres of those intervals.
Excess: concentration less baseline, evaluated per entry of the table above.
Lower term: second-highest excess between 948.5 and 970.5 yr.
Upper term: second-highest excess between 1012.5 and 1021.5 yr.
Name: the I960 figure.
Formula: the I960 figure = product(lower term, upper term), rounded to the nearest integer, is 17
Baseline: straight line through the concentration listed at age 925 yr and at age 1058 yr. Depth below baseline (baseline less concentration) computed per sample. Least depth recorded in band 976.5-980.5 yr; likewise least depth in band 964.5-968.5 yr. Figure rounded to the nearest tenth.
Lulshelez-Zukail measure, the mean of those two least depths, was -1.3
